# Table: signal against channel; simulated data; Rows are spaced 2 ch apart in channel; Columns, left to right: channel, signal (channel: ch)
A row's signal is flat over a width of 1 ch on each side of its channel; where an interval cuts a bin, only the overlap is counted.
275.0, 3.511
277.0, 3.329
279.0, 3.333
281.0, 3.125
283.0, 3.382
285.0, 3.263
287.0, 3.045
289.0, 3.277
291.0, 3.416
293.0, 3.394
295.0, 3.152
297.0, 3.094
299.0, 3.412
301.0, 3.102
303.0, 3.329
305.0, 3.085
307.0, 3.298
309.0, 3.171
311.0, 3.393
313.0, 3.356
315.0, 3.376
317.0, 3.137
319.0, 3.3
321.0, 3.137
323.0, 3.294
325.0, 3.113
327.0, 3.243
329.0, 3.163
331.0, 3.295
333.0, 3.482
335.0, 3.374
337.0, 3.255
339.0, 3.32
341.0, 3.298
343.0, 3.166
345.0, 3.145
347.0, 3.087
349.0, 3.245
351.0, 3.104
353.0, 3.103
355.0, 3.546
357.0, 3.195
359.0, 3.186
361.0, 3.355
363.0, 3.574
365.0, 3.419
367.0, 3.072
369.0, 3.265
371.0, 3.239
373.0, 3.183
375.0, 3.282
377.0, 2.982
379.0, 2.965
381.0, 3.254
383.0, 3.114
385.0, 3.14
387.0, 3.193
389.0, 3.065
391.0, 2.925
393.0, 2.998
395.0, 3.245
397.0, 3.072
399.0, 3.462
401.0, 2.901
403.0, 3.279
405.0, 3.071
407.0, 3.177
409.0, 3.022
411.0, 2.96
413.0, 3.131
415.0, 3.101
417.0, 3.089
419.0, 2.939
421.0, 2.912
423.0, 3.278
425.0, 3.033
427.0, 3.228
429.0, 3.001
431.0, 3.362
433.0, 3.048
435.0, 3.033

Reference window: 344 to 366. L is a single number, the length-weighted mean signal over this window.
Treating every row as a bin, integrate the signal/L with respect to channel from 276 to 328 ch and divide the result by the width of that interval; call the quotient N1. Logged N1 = 0.995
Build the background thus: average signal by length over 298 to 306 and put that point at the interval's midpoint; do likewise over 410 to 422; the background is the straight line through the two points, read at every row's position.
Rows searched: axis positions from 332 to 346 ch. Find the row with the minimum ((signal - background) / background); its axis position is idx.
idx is 345.0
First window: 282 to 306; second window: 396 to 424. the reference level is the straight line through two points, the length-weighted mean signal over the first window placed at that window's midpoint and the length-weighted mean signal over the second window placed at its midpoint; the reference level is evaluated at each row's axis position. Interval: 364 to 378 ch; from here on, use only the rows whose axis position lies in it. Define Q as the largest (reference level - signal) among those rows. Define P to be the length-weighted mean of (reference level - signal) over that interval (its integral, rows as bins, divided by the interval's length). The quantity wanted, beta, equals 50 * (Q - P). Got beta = 10.8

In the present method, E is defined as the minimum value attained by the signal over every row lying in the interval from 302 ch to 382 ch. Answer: 2.965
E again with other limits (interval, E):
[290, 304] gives 3.094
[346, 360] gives 3.087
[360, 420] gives 2.901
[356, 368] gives 3.072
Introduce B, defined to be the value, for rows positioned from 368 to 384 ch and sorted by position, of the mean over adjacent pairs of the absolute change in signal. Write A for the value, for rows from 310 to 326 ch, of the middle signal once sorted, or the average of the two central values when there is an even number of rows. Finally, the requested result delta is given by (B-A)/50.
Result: -0.0633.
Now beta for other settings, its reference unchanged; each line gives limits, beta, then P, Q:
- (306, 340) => 8.1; -0.068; 0.094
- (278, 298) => 10.2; 0.005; 0.210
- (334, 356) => 7.5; -0.059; 0.092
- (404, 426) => 7.3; 0.028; 0.174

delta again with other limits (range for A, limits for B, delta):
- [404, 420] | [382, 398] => -0.0592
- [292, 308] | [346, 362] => -0.0609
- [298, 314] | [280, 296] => -0.0628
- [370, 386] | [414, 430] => -0.0597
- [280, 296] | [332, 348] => -0.0639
